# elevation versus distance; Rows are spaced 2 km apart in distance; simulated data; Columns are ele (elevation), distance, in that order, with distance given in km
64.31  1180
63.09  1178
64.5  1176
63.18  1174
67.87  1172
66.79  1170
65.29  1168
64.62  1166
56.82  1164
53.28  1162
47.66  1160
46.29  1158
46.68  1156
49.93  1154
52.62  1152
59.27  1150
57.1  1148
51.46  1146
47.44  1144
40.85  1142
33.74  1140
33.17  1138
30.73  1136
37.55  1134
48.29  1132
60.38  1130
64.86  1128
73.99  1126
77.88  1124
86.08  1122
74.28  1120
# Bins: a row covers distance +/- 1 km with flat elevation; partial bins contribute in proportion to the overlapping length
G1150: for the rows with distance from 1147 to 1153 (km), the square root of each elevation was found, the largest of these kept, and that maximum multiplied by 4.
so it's 30.8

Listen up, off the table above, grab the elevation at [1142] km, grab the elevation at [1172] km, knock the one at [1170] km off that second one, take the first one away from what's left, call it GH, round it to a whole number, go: -40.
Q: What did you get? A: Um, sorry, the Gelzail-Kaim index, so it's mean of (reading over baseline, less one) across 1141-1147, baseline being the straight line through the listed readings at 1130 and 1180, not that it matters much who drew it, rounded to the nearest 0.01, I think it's -0.24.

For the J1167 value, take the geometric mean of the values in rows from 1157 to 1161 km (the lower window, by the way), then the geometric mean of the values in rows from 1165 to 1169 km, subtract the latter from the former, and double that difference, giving -36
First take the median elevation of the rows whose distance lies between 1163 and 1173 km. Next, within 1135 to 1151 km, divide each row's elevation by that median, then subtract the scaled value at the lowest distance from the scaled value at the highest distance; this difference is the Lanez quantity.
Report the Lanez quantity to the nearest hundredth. 0.44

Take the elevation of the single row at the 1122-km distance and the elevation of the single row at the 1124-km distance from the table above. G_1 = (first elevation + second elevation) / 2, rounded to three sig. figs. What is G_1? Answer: 82.0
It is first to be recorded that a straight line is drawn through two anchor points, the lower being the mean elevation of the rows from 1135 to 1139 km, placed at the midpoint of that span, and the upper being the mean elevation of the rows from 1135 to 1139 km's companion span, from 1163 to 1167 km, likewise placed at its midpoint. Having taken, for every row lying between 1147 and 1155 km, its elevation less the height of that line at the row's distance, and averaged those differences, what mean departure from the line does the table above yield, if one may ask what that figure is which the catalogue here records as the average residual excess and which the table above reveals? 8.4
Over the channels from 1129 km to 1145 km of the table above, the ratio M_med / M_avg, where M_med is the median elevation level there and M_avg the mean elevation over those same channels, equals 0.94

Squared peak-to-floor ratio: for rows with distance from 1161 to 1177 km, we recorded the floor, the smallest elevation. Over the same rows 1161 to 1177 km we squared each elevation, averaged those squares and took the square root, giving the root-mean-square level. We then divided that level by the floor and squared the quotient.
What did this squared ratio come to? 1.4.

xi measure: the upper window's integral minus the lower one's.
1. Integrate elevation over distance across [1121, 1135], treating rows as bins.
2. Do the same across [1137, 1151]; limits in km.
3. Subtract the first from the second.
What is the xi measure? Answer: -252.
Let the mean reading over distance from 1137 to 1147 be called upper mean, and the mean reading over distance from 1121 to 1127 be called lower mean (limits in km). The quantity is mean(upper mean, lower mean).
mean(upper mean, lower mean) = 60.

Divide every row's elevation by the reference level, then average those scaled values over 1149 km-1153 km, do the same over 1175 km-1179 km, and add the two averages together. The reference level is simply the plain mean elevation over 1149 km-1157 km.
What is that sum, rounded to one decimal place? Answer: 2.3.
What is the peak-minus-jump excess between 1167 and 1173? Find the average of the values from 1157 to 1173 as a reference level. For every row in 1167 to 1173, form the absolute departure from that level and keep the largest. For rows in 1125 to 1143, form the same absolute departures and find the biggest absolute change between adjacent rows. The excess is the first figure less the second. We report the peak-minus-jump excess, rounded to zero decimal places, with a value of -1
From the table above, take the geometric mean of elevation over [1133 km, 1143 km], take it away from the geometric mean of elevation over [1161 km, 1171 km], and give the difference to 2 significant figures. 26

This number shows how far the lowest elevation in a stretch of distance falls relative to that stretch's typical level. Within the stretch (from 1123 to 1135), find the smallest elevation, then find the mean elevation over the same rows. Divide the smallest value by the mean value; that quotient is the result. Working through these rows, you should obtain 0.62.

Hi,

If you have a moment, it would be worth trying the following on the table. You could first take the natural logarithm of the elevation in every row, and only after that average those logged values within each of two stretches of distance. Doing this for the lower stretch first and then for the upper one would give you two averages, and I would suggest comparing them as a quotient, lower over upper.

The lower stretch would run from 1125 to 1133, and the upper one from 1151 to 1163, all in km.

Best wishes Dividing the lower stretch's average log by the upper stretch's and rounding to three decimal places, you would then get 1.055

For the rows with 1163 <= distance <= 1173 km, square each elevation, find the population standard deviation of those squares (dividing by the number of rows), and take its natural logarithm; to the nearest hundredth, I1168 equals 6.18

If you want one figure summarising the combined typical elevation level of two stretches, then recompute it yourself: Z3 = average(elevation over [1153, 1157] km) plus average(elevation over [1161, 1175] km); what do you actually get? 111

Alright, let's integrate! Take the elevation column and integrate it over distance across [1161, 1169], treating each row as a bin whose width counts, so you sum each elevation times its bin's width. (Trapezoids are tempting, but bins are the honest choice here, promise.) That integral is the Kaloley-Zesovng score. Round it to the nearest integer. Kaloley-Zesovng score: 480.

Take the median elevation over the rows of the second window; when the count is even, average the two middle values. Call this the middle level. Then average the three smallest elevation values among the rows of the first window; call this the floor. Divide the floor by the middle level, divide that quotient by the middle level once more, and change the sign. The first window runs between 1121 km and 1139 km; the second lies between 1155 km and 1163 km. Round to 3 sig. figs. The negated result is -0.0152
